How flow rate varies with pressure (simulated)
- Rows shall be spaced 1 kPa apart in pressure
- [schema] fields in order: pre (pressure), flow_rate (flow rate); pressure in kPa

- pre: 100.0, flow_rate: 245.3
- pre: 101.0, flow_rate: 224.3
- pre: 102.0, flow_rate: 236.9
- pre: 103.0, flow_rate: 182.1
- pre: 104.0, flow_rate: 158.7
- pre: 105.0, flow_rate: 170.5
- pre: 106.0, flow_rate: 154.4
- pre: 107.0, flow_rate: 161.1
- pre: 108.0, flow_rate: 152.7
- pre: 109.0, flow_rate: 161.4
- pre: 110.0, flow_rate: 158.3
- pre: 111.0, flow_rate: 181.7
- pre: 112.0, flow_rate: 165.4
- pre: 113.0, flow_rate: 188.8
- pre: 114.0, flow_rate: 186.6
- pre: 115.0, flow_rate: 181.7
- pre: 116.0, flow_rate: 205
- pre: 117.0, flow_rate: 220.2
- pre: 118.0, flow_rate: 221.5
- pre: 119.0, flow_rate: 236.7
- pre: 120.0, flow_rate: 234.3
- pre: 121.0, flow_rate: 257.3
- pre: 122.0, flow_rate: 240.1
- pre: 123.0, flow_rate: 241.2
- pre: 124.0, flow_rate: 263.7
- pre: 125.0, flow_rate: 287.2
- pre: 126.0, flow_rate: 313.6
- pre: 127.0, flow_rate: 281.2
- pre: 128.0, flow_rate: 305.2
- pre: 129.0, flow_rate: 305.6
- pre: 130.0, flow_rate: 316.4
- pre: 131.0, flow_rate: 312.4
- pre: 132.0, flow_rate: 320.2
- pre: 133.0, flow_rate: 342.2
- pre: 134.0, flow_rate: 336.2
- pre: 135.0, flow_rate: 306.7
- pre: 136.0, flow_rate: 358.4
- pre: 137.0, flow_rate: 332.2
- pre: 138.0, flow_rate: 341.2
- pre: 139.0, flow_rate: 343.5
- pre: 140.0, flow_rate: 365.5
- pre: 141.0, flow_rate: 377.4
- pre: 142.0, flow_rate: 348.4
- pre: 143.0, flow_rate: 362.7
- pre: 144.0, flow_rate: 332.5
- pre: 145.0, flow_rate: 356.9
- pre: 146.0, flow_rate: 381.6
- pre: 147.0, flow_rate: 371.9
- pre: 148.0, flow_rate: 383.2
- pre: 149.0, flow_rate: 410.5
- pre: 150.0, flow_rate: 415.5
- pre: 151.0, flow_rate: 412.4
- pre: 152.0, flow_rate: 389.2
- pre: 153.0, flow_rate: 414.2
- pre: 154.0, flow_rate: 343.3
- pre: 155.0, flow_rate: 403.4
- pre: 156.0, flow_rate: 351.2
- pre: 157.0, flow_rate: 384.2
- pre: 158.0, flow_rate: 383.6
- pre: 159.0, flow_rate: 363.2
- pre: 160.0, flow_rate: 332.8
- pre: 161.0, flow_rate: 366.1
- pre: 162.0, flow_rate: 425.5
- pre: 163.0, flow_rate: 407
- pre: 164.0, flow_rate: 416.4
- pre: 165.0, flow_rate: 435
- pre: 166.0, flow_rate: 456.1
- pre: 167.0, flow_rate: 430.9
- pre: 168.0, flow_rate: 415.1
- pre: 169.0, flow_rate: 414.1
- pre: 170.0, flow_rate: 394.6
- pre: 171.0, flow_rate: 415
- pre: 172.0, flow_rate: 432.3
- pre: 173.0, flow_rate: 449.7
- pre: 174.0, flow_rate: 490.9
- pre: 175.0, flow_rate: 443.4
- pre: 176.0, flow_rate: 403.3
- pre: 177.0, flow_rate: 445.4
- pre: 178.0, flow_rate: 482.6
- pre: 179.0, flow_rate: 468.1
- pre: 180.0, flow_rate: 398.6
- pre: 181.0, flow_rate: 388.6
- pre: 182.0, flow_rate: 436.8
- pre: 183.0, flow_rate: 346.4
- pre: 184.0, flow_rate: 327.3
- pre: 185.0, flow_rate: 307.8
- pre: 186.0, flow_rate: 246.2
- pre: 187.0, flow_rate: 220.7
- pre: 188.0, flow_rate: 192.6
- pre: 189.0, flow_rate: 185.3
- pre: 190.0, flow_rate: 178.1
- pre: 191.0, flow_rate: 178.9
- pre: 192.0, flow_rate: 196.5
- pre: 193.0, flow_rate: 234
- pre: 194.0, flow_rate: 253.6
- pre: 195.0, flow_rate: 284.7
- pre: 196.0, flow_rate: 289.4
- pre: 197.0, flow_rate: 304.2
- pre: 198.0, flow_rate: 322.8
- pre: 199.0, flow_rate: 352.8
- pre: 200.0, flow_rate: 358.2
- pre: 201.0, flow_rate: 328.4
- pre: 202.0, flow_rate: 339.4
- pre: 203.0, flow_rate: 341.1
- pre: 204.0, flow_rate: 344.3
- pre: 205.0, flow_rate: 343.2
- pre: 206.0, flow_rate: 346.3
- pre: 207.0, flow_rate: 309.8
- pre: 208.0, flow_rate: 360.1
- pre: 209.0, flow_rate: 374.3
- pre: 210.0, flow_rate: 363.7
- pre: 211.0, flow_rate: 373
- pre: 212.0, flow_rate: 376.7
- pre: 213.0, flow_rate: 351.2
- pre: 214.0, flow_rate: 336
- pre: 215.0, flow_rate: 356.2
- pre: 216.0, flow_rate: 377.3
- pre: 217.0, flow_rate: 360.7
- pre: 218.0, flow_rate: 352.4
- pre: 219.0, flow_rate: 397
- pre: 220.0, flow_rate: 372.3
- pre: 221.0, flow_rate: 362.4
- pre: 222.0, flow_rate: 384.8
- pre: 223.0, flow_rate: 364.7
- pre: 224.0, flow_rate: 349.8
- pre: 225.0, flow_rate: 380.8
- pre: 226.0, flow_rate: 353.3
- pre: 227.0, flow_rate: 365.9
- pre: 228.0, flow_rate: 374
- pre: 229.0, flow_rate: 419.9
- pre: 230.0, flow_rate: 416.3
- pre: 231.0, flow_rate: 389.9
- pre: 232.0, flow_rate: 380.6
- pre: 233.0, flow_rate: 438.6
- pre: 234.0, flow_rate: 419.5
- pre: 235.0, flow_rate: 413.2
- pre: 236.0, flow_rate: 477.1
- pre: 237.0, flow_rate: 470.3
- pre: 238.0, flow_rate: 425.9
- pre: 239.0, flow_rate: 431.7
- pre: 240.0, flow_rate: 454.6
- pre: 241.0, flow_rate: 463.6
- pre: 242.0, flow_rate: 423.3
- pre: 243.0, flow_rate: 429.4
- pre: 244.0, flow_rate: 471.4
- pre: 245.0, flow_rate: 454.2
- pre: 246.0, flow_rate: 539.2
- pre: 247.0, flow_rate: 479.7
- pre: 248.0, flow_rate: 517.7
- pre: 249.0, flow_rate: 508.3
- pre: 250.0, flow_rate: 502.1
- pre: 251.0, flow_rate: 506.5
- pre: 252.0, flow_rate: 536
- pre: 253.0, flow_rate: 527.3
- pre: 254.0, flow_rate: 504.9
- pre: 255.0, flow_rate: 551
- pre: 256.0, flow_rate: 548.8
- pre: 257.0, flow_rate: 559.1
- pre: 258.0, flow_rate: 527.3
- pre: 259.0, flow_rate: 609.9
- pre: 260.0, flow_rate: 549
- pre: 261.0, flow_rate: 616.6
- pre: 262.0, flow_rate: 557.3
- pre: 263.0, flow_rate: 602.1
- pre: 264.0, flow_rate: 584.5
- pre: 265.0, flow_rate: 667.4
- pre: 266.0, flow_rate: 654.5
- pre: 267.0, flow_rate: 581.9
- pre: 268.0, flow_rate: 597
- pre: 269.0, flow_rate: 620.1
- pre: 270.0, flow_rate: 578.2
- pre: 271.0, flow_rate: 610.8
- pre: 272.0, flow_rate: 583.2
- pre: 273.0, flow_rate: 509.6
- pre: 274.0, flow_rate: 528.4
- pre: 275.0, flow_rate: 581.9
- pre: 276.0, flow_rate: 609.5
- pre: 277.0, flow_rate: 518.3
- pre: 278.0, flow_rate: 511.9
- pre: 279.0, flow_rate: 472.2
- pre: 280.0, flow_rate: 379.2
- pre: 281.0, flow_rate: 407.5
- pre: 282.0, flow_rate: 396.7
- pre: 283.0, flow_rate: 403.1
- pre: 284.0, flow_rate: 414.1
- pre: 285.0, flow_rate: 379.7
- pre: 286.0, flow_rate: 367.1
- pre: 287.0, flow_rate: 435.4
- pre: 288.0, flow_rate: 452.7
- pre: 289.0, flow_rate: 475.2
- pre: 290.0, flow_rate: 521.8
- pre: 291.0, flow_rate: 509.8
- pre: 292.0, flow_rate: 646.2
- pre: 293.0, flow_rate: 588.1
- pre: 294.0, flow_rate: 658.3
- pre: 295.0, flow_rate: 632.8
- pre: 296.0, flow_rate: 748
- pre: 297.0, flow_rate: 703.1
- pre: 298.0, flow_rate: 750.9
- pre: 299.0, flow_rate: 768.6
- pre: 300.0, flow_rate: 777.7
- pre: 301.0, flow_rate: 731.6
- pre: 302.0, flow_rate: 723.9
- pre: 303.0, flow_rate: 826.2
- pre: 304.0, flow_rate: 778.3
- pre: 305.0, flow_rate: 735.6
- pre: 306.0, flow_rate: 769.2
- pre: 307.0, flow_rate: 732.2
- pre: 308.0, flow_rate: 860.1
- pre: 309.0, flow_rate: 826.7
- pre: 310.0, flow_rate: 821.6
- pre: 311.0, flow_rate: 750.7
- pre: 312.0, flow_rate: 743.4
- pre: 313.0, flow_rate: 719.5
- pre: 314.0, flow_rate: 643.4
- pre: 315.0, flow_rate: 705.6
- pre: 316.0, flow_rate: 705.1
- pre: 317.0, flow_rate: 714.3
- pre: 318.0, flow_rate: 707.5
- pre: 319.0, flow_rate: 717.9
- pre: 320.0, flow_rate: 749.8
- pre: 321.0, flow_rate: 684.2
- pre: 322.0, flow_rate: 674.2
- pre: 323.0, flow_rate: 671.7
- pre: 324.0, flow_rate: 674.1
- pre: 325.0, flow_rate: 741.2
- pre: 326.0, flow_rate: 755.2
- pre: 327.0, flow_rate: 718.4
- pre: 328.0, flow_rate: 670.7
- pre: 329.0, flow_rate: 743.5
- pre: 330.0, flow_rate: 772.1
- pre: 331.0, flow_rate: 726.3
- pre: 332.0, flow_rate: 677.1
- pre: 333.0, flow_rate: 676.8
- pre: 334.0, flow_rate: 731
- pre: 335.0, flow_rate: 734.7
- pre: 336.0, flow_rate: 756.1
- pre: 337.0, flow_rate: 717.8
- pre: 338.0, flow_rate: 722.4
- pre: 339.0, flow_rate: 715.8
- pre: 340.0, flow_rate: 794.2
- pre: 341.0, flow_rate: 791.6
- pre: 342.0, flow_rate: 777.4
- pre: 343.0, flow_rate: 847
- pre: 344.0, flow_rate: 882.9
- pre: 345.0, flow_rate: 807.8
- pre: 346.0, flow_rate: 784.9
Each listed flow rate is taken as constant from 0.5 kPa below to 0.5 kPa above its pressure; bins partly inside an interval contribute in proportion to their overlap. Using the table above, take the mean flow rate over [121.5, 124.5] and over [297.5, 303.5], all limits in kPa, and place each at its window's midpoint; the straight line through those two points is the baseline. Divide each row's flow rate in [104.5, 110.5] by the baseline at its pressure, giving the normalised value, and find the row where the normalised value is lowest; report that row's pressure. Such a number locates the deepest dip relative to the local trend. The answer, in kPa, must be 108.0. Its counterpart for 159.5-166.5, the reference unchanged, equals 160.0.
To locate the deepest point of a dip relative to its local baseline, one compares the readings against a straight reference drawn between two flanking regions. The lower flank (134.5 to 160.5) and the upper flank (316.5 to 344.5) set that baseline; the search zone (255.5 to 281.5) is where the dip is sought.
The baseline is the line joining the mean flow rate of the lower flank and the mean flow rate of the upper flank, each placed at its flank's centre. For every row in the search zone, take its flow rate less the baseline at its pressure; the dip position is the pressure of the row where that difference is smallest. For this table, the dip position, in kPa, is 280.0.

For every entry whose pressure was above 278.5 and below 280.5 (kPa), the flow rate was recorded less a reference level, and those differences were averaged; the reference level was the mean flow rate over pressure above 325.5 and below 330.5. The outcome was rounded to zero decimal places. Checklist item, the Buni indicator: -306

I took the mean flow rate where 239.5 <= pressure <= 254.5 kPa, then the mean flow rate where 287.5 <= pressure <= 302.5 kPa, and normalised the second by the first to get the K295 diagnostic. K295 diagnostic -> 1.3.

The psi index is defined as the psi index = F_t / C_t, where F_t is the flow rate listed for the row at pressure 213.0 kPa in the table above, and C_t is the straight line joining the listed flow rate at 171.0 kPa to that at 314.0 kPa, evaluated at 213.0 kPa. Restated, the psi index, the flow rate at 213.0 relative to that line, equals 0.73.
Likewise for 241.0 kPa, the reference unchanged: 0.88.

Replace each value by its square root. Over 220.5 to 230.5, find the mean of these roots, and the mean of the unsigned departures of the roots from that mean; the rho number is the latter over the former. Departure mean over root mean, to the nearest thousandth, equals 0.024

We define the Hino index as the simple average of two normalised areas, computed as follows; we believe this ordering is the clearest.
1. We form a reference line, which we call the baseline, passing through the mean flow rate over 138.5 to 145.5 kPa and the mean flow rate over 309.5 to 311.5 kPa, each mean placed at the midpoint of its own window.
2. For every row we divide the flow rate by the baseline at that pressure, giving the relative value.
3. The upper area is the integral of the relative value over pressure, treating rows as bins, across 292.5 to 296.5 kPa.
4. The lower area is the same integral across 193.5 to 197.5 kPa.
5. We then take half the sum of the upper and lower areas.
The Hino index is 2.9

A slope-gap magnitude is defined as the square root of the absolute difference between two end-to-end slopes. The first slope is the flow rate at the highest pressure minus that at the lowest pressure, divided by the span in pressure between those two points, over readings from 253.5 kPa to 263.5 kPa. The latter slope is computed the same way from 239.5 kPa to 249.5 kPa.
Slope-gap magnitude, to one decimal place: 2.2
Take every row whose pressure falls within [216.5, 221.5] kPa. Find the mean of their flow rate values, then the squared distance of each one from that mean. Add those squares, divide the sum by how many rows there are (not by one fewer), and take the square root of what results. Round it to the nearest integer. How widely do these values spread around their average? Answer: 15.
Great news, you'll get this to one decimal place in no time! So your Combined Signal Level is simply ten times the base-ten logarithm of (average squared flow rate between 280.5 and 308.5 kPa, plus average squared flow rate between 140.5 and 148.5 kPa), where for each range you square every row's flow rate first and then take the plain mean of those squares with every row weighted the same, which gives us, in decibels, 57.3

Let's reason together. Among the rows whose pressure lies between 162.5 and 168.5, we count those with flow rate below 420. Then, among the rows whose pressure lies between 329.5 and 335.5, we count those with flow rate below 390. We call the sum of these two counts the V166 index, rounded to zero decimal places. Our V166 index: 3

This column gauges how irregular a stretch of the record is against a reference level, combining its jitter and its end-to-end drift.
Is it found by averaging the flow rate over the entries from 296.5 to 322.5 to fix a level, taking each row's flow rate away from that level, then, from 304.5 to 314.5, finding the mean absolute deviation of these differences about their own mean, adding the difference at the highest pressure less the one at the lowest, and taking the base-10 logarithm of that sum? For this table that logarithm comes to 2.1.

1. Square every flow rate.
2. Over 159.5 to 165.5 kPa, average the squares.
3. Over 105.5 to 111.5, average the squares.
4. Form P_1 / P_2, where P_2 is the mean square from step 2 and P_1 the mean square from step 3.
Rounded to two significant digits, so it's 0.16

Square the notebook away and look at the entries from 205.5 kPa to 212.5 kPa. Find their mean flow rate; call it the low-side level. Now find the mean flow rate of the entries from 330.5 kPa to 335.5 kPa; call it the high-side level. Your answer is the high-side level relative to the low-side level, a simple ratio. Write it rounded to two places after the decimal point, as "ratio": 1.98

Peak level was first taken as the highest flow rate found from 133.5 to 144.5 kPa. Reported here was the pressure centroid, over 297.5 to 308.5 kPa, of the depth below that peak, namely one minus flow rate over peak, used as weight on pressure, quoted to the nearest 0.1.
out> 303.1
